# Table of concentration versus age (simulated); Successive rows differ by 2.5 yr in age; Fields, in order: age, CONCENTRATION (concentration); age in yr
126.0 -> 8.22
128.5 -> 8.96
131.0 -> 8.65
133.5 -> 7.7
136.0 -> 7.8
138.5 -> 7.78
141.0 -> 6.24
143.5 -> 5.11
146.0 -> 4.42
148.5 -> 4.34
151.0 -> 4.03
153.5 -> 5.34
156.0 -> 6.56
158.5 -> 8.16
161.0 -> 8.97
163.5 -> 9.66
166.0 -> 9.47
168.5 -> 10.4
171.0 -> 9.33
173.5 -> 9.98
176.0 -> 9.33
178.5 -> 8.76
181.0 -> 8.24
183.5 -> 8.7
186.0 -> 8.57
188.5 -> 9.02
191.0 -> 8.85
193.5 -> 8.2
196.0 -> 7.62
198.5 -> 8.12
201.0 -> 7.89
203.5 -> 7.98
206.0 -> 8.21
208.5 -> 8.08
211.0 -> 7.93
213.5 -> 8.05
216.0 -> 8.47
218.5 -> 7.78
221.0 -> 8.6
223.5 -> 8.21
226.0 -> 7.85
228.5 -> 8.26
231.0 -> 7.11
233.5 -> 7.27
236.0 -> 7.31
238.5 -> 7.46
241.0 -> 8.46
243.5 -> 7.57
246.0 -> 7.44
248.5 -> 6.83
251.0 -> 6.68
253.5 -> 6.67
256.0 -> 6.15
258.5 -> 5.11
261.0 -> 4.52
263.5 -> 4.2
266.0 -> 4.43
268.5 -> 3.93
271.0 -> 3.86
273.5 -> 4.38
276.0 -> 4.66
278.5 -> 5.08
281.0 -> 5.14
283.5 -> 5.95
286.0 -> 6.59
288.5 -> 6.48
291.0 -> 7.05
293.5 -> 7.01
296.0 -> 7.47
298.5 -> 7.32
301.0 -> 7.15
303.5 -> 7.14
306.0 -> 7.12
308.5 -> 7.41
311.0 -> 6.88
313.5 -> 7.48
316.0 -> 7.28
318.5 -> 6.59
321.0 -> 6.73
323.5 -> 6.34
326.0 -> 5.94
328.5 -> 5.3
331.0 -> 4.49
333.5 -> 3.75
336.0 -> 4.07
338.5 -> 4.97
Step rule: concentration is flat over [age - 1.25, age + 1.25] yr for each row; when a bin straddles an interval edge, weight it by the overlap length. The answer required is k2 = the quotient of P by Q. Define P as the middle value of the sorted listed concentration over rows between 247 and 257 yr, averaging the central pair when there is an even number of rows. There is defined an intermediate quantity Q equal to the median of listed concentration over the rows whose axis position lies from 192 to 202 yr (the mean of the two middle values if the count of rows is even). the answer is 0.83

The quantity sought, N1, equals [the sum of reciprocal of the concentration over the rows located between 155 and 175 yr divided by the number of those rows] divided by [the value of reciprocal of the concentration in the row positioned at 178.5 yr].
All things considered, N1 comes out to 1.0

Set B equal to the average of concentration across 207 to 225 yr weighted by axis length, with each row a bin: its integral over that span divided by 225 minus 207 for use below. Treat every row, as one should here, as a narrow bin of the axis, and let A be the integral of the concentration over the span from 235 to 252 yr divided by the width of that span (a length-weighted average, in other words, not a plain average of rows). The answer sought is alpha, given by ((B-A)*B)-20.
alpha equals -14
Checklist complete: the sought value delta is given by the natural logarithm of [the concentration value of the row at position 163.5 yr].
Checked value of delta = 2.27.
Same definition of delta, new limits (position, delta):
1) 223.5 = 2.11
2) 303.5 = 1.97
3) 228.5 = 2.11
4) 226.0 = 2.06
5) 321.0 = 1.91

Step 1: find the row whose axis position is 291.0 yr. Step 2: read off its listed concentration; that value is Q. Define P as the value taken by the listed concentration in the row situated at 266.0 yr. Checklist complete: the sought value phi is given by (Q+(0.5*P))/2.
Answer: 4.63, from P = 4.43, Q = 7.05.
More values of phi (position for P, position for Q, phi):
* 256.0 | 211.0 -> 5.50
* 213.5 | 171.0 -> 6.68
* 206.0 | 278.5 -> 4.59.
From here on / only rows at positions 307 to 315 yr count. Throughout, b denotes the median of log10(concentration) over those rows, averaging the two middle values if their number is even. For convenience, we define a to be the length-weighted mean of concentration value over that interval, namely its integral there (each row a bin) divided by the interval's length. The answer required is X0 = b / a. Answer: 0.120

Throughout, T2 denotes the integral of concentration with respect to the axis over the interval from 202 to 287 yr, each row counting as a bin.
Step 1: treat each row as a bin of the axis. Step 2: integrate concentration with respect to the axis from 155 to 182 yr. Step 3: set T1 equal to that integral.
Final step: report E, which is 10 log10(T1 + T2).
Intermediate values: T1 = 243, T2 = 566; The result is 29.1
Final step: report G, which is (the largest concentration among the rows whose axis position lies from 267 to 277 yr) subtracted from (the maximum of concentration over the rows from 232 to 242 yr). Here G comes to 3.8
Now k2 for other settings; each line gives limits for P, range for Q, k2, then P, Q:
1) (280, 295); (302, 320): 0.92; 6.5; 7.1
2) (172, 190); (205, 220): 1.09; 8.8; 8.1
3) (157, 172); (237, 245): 1.24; 9.4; 7.6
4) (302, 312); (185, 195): 0.82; 7.1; 8.7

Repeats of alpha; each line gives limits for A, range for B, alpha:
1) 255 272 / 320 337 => -17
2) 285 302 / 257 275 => -32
